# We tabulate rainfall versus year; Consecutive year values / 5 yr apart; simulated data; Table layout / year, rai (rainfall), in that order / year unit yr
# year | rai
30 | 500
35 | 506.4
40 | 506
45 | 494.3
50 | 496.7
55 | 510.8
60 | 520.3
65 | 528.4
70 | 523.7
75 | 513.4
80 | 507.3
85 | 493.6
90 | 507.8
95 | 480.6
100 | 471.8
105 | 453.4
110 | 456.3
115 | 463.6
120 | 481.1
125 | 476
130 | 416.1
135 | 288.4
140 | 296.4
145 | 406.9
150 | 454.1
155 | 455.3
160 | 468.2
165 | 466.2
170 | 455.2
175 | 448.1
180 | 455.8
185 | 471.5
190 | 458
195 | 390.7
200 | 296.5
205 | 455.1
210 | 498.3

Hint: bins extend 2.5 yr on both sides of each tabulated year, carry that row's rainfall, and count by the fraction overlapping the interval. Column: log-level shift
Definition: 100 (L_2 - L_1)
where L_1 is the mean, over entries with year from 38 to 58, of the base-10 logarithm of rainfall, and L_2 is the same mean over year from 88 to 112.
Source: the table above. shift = -3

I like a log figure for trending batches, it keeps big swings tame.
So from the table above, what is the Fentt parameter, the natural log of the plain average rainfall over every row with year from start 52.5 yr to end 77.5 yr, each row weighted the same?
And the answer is 6.25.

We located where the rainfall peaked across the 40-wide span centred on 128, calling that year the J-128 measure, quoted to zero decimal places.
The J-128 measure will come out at 120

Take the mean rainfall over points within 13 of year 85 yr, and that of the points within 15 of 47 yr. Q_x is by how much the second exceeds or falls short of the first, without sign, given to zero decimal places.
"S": 5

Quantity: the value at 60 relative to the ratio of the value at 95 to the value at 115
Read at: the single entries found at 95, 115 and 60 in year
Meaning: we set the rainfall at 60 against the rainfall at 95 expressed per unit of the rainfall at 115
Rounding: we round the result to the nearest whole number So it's 502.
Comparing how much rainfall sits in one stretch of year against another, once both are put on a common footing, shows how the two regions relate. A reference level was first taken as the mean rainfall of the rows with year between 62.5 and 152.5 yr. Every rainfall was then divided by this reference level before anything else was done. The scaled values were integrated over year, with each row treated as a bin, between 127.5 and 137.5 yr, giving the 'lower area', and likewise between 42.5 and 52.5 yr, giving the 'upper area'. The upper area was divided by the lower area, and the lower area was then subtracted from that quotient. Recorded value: -6.3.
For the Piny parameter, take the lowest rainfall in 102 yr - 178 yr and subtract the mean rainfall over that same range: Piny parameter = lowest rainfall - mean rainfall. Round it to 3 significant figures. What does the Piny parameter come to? -144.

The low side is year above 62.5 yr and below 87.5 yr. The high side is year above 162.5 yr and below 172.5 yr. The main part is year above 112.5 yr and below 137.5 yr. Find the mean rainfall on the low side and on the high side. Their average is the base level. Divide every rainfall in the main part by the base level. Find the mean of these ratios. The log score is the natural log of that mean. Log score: -0.14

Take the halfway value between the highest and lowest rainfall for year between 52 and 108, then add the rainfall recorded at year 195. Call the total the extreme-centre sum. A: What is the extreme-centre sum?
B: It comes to 882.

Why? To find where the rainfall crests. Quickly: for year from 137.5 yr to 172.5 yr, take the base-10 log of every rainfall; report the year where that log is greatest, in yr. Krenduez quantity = 160 yr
